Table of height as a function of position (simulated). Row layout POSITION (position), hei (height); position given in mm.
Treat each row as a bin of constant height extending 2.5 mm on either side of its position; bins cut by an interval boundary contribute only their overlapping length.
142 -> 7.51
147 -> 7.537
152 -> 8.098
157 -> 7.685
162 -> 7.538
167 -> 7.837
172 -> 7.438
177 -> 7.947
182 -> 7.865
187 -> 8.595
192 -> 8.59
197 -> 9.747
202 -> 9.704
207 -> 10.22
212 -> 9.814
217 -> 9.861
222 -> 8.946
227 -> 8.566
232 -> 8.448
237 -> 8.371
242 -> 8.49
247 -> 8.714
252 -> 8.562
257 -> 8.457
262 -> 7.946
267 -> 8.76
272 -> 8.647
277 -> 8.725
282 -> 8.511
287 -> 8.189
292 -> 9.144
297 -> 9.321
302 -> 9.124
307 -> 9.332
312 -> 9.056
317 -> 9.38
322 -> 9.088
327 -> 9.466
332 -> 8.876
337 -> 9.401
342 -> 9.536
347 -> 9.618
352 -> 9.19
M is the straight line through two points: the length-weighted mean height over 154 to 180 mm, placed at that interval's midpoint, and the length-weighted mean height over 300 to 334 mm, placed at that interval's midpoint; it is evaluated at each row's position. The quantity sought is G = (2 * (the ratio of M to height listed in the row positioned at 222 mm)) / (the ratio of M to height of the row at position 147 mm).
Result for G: 1.9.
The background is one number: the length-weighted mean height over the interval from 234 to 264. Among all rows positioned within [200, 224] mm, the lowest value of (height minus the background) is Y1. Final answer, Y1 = 0.51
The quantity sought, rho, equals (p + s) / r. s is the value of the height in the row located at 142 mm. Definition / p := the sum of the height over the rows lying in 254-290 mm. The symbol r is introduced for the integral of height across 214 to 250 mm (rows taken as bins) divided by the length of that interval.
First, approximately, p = 59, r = 8.8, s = 7.51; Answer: 7.6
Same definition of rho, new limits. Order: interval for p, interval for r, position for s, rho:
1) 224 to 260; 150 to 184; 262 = 8.7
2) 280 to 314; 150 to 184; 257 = 9.2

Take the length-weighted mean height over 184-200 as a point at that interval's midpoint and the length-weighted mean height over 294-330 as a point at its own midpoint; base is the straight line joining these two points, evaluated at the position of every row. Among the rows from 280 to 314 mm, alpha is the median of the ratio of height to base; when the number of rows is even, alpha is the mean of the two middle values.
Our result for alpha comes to 0.99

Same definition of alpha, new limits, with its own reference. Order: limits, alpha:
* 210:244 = 0.95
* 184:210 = 1.08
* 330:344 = 1.01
